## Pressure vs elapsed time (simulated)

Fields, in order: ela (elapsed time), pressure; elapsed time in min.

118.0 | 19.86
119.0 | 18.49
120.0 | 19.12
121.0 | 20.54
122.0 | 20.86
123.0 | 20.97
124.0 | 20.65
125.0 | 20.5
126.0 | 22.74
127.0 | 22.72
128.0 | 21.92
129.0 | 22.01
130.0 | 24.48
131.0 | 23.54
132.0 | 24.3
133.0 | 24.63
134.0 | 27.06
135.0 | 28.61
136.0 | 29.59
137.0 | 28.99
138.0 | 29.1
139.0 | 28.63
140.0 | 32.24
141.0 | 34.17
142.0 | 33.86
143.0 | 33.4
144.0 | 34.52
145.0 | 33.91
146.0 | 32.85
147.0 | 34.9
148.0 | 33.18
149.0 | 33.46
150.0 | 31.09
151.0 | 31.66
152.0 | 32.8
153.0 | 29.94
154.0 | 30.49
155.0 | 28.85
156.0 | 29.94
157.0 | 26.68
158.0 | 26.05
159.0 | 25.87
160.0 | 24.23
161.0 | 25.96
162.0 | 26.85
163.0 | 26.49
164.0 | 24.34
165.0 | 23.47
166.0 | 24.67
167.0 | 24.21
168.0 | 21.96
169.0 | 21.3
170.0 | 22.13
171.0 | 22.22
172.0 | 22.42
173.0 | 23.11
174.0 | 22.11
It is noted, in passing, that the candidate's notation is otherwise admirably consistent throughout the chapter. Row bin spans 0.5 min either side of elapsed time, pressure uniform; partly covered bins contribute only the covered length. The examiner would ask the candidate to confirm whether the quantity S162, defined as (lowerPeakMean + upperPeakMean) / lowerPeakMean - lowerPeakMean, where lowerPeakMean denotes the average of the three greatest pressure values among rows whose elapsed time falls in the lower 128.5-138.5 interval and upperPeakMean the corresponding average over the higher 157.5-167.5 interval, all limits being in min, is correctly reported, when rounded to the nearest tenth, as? -27.3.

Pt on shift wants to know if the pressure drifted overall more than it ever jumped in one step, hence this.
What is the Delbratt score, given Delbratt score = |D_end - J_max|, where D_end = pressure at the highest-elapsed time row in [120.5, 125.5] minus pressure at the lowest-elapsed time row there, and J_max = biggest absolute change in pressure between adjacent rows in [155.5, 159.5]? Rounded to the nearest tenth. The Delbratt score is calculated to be 3.3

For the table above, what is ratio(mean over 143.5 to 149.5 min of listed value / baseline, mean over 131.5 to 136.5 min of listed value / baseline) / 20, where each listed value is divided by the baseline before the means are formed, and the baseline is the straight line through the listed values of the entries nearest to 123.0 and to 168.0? 0.062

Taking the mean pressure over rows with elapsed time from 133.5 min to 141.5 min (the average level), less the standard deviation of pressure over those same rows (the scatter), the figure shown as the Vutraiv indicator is 28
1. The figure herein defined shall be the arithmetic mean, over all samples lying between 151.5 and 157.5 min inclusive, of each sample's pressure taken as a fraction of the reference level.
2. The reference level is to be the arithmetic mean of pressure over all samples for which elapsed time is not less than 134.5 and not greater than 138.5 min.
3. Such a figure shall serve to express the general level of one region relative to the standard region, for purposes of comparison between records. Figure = 1.02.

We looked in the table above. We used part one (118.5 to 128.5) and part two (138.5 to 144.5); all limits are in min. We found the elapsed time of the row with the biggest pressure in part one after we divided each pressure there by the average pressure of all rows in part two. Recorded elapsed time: 126.0 min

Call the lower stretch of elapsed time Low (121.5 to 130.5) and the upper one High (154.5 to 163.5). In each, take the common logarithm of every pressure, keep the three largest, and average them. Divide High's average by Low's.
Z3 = 1.06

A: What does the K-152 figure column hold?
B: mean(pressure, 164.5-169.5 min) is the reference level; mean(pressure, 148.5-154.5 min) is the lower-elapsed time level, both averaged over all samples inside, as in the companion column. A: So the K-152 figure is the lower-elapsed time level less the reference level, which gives 8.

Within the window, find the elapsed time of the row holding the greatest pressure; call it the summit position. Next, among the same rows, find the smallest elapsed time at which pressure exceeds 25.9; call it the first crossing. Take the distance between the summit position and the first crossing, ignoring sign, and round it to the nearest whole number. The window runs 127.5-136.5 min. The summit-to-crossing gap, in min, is 2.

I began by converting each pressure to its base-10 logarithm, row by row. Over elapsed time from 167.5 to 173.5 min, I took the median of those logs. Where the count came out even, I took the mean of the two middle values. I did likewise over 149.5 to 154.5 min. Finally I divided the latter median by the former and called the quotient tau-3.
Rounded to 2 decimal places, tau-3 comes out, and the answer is 1.11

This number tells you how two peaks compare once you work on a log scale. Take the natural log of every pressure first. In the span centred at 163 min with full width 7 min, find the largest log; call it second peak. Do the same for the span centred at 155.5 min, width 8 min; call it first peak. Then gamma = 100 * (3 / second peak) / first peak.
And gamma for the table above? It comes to 26.1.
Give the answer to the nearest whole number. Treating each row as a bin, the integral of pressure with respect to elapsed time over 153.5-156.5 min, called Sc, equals 89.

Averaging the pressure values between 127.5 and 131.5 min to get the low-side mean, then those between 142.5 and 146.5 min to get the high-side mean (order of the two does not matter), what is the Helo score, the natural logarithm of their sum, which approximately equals 4.04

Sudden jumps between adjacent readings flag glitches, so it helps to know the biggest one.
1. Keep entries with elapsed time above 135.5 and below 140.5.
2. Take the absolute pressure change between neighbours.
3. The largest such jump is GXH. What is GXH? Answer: 3.6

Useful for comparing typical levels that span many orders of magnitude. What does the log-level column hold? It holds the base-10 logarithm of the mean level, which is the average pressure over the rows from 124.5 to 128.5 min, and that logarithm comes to 1.34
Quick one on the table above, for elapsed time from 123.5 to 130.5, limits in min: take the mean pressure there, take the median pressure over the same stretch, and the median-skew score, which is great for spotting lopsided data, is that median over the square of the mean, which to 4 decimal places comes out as 0.0449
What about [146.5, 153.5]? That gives 0.0312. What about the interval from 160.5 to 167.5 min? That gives 0.0390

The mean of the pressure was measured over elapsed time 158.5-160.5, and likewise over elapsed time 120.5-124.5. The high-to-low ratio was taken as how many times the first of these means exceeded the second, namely 1.2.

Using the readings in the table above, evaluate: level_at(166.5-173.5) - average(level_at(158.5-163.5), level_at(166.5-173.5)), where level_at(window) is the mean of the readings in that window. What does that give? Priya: -1.7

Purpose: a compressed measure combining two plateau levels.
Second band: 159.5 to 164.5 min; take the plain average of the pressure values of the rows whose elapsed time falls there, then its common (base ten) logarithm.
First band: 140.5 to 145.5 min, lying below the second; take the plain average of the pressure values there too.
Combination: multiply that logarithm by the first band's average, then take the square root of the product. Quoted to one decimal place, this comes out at 6.9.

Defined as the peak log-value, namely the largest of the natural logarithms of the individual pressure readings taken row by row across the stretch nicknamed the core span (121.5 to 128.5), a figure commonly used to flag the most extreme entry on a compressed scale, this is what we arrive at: 3.12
